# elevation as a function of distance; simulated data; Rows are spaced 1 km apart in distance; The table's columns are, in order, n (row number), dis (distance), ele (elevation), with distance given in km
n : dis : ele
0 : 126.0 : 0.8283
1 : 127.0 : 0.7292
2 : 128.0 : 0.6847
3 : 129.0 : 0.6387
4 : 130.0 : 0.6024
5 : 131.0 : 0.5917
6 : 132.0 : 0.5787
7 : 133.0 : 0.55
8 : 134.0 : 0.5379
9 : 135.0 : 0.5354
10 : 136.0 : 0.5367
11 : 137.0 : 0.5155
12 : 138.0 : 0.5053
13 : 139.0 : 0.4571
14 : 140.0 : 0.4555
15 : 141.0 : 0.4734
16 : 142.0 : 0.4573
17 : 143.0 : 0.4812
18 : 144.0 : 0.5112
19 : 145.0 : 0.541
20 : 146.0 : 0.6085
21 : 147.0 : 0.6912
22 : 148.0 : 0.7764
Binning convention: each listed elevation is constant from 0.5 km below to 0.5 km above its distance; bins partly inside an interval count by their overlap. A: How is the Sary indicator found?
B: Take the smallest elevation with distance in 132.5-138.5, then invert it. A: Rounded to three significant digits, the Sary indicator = 1.98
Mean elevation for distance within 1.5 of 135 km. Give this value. 0.54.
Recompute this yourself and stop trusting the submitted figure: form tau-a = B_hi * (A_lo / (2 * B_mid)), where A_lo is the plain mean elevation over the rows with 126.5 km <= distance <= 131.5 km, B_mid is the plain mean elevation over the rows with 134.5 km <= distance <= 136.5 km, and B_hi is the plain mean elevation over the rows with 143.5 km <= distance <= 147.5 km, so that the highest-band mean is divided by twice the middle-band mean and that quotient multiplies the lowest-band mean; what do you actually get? 0.36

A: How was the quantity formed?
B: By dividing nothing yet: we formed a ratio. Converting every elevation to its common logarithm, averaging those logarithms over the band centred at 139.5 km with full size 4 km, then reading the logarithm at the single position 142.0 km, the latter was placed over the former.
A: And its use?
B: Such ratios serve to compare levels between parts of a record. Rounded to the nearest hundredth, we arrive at 1.04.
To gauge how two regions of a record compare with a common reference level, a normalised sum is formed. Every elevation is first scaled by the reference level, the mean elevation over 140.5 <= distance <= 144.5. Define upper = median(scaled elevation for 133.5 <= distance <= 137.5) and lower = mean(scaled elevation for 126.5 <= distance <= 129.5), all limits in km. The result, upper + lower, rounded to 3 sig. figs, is 2.54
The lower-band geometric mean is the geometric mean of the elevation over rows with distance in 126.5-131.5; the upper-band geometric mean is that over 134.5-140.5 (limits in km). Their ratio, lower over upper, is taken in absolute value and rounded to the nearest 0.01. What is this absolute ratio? 1.30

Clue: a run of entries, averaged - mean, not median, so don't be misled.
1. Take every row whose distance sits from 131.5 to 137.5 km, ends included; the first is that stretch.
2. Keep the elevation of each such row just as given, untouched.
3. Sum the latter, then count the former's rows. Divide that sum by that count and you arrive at 0.542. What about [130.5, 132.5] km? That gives 0.585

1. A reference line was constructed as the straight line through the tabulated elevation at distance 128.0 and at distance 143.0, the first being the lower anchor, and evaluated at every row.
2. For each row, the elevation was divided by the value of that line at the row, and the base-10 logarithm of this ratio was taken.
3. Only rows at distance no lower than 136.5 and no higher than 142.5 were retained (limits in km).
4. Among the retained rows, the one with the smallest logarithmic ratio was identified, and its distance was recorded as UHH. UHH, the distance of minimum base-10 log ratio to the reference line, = 139.0 km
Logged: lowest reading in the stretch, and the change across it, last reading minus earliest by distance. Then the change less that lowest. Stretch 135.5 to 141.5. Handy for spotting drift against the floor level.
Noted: -0.52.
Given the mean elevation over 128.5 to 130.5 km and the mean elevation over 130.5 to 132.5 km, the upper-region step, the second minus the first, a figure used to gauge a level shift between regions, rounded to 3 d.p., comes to -0.035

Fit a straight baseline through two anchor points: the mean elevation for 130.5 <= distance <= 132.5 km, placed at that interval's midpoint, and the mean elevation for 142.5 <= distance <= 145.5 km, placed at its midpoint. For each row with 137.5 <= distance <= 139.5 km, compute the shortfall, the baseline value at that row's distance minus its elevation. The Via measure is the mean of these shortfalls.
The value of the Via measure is 0.063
